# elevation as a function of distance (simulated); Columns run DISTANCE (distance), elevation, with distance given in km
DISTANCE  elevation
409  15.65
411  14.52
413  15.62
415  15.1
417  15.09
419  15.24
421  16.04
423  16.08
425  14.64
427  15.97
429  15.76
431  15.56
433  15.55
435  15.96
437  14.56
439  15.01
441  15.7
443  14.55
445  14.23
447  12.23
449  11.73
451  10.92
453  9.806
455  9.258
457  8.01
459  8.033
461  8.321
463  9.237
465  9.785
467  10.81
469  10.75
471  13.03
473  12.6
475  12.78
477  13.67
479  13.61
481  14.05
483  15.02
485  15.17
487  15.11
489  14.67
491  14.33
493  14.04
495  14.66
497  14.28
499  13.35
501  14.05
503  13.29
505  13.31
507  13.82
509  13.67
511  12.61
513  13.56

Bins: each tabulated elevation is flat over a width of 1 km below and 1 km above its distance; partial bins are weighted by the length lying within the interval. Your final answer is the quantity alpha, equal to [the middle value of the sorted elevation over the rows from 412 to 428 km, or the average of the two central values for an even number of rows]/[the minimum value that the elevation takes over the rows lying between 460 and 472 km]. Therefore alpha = 1.9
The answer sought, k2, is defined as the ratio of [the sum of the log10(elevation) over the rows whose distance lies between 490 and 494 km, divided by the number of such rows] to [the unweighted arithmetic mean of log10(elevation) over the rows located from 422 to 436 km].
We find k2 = 0.96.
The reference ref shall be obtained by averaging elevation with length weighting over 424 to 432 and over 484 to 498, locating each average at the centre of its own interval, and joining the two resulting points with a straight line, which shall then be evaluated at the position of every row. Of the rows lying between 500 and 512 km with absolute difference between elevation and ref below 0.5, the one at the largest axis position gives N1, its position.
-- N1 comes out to 501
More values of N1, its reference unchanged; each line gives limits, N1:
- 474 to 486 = 485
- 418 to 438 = 433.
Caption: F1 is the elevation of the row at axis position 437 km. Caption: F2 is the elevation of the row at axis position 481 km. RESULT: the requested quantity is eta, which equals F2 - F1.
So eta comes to -0.5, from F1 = 14.56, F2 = 14.05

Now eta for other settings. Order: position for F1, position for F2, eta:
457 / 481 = 6.0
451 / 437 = 3.6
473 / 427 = 3.4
